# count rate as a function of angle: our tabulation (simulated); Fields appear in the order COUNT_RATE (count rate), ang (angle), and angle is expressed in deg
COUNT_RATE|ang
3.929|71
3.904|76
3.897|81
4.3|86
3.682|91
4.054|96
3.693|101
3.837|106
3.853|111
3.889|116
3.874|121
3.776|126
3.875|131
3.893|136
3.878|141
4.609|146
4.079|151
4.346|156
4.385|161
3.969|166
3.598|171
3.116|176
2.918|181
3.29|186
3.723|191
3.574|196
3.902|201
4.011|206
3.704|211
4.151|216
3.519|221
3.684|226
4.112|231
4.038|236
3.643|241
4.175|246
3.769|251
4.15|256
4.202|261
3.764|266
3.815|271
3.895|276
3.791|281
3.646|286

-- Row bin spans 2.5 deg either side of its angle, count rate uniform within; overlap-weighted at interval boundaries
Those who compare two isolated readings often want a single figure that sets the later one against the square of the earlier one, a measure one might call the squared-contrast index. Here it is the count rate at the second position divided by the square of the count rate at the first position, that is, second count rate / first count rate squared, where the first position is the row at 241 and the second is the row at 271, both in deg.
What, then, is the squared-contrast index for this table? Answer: 0.29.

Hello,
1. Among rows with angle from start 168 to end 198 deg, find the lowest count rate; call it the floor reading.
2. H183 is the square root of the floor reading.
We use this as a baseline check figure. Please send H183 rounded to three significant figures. 1.71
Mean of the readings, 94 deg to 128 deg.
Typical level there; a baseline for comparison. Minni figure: 3.85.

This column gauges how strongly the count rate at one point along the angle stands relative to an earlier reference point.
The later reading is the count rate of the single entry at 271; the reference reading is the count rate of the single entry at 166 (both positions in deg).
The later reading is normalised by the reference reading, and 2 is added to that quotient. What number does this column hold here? 2.96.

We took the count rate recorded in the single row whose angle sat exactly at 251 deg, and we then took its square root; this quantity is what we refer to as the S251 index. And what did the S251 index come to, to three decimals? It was 1.941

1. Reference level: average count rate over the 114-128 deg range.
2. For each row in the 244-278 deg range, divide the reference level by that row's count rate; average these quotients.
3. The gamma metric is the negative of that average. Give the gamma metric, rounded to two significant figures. -0.97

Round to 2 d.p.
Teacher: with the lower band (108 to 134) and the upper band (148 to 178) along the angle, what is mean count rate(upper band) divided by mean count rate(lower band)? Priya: 1.02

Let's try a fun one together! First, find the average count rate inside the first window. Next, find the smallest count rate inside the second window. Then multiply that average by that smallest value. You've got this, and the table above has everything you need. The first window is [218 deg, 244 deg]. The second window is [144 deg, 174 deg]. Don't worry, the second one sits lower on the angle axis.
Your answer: 13.7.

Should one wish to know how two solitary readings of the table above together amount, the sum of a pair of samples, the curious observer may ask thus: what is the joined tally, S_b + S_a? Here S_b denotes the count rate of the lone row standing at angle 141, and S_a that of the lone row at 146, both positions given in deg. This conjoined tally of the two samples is 8.5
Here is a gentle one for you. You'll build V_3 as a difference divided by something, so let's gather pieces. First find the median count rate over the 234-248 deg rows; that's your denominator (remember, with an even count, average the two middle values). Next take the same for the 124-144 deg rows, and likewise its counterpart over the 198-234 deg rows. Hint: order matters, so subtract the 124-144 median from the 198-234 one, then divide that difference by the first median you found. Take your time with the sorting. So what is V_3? 0.01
